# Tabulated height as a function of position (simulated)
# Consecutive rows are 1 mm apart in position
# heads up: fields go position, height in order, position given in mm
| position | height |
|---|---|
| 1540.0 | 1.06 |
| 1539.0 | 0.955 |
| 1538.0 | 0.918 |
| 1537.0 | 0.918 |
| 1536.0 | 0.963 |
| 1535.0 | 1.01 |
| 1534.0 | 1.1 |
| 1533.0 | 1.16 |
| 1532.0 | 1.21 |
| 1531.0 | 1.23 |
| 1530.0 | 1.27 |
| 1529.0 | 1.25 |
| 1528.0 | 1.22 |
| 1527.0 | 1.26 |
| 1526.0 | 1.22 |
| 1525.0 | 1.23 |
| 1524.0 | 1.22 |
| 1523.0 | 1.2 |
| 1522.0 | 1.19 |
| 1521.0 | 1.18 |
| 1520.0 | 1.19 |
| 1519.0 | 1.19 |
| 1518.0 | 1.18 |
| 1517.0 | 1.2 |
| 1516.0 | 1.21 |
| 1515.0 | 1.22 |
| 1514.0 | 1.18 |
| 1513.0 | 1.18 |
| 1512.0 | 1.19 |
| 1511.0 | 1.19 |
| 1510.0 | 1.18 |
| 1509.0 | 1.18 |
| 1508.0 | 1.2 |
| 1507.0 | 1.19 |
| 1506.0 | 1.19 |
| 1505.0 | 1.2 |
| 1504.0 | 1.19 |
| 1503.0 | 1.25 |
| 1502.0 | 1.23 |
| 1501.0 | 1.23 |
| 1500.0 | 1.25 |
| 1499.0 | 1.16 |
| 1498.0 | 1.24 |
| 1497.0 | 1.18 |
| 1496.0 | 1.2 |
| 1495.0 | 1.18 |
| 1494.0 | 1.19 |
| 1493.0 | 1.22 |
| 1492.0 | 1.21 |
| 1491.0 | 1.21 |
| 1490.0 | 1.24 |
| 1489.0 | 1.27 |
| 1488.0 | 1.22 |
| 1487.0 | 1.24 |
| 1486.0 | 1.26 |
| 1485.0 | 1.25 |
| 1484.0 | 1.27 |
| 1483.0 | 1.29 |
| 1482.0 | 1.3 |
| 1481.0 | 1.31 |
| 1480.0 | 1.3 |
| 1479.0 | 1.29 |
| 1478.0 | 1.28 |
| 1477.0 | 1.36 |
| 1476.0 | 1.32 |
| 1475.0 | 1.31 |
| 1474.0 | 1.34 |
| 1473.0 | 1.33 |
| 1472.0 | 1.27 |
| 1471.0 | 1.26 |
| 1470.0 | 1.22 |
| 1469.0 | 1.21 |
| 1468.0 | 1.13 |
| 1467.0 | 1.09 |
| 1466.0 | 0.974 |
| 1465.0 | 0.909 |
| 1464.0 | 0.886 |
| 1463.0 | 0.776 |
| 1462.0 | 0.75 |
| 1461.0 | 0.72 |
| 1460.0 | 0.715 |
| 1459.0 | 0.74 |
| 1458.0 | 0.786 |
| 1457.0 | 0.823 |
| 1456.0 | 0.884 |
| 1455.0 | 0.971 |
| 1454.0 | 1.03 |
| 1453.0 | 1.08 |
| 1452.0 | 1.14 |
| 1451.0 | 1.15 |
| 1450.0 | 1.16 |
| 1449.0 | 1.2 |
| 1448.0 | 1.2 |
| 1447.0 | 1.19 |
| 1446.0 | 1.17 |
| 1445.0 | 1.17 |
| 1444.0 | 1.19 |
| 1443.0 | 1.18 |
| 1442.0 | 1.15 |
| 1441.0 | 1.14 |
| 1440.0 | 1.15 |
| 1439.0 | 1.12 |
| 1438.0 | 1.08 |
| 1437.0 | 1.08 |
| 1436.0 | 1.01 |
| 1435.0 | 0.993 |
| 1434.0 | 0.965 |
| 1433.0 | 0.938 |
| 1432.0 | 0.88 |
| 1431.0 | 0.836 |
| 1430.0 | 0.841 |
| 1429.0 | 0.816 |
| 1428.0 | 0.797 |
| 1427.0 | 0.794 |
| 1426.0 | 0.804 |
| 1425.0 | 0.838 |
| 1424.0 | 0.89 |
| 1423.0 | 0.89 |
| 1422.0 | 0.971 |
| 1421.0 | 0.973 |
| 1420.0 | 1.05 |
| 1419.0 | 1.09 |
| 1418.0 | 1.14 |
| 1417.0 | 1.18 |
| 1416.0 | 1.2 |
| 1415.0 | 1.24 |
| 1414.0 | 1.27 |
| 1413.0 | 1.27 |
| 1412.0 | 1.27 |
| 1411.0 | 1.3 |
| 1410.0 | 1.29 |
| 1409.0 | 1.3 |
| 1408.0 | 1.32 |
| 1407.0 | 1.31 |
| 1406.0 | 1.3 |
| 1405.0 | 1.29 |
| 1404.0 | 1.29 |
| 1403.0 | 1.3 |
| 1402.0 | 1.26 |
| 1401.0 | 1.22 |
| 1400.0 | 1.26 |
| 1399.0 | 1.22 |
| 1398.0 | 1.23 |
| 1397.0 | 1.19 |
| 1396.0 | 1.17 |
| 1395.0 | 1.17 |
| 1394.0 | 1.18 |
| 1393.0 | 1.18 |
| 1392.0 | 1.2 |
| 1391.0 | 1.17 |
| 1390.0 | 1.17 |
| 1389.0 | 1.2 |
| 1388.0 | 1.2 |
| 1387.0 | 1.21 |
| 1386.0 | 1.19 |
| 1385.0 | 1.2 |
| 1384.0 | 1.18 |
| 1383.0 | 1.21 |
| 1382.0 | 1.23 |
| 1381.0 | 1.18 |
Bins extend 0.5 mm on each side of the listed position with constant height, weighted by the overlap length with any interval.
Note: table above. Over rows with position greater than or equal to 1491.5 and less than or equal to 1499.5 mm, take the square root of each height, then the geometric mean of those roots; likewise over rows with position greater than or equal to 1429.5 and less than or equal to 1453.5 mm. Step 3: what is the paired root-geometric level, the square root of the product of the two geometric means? 1.07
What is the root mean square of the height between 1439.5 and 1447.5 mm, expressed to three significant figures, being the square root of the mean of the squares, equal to 1.17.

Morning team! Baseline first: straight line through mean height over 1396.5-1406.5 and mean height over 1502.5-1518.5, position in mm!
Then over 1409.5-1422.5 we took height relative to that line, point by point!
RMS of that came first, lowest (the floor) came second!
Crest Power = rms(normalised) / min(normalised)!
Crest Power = 1.2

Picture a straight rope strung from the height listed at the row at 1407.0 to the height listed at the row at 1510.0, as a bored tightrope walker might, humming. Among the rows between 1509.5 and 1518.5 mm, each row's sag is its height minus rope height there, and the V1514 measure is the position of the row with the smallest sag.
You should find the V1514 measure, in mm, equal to 1510.0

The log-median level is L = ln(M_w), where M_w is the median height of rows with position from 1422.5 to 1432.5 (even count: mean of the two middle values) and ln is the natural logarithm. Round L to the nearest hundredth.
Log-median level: -0.18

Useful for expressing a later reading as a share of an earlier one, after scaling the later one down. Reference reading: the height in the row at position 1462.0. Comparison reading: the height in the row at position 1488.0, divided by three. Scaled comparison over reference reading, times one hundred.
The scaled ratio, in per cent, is 54.2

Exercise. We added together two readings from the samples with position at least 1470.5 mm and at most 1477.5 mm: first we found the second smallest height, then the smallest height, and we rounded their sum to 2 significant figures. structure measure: 2.5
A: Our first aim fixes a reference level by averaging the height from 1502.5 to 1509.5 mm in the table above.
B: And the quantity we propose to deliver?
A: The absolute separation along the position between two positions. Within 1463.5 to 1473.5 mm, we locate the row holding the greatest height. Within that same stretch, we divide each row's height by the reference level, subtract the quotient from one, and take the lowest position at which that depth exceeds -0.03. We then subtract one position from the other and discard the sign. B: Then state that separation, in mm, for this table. 9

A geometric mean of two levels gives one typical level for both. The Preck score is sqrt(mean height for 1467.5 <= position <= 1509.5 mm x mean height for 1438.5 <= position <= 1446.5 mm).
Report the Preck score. 1.20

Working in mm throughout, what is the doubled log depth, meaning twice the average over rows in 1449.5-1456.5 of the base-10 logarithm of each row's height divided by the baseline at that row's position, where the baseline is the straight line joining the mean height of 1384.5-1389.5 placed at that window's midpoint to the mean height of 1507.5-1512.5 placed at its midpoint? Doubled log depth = -0.11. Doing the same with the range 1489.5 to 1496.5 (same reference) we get 0.01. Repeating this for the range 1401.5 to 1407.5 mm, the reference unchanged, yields 0.07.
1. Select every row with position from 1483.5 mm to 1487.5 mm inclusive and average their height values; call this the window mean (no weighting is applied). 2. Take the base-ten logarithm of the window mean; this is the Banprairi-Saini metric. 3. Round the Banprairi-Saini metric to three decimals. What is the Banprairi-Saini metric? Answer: 0.099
